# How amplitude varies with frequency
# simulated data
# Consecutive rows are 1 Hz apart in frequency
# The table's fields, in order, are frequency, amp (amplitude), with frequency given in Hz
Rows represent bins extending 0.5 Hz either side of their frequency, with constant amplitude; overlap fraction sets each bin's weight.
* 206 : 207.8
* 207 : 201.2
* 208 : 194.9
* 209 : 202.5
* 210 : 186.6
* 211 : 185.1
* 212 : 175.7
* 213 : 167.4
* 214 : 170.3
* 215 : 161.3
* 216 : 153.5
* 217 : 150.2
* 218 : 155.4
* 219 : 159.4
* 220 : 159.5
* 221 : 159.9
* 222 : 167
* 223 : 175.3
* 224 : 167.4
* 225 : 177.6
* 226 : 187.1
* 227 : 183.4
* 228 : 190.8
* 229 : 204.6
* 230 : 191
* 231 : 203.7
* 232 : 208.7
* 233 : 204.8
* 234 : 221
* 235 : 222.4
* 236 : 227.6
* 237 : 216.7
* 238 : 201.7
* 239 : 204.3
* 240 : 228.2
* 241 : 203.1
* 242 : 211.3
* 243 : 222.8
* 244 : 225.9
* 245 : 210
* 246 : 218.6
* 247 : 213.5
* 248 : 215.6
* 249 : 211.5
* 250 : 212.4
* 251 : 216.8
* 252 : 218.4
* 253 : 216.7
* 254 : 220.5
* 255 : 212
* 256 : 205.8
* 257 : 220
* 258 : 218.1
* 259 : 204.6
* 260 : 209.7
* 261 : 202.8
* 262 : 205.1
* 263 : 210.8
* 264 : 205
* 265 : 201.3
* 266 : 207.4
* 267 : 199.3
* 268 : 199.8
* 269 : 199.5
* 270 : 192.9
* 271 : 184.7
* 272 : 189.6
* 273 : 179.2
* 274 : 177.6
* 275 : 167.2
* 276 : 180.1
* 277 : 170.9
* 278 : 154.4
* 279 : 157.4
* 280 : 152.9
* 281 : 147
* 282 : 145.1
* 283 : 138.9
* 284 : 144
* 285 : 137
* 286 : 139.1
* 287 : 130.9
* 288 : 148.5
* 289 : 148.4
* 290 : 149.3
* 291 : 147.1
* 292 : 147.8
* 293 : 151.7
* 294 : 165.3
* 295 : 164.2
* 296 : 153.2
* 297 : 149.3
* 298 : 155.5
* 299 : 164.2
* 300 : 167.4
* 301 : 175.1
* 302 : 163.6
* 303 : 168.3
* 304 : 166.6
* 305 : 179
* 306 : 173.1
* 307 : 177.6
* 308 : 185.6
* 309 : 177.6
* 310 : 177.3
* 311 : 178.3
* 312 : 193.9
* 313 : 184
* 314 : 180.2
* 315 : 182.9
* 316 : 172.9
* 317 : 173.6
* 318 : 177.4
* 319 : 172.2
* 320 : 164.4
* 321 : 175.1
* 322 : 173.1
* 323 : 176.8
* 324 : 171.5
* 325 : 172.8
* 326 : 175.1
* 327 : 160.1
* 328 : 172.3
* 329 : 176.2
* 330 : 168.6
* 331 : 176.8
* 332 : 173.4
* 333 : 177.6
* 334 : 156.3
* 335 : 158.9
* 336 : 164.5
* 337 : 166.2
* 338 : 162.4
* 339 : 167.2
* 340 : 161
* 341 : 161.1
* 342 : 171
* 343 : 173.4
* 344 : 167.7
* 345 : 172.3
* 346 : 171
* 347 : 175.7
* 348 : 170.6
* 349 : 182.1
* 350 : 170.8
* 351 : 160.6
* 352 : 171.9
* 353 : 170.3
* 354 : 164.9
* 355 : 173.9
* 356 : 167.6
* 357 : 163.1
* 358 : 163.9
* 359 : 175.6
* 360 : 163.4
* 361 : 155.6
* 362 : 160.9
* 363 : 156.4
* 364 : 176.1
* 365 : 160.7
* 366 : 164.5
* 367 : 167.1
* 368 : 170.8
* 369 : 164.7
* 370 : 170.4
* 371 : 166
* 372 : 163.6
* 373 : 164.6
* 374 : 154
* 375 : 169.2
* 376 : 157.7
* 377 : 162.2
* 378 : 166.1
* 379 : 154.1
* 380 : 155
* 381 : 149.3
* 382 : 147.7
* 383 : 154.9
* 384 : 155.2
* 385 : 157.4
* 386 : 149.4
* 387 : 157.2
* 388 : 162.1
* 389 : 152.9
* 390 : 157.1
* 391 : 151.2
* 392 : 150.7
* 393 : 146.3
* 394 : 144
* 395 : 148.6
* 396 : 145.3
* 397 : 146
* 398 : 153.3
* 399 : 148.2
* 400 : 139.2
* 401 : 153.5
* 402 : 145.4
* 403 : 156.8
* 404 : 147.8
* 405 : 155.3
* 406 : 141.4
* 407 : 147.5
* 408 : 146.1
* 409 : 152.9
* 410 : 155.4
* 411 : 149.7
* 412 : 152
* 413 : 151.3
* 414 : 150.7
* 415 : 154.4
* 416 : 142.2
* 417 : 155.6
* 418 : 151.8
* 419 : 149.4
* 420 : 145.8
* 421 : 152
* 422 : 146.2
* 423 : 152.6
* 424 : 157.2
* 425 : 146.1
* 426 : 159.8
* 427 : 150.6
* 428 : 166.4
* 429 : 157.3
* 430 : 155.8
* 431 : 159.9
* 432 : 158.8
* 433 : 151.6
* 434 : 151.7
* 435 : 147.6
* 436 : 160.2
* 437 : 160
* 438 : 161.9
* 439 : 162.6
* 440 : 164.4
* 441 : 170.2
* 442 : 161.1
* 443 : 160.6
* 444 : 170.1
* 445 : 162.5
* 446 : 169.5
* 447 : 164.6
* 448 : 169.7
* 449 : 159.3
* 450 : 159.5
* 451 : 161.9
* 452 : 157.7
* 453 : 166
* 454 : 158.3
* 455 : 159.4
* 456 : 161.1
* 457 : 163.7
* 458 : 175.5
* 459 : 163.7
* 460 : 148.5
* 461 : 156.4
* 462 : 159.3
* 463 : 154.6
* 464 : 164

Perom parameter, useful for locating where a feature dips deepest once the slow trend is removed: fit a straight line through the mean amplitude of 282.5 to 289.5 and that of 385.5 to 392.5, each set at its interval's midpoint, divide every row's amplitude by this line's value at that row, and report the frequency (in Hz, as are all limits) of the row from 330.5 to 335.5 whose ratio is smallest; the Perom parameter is 334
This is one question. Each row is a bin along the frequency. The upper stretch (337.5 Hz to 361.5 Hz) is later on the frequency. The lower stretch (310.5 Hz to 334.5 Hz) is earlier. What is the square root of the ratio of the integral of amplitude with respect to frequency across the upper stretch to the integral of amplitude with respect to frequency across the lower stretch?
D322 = 0.98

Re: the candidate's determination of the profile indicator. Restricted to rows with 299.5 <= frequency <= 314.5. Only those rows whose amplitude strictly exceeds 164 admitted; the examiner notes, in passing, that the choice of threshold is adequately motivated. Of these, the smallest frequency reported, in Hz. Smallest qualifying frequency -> 300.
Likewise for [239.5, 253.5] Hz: 240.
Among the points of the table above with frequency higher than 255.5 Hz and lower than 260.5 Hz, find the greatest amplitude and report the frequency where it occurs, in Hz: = 257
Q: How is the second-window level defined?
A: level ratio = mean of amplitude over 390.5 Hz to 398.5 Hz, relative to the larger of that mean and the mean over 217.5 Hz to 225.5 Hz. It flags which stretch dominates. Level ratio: 0.90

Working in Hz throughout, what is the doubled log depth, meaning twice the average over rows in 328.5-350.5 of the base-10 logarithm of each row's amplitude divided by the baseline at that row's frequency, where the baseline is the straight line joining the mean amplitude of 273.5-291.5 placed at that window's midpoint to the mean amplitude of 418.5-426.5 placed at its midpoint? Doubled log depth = 0.095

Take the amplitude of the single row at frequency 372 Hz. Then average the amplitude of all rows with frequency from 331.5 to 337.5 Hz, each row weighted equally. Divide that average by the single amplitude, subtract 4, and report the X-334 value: -2.98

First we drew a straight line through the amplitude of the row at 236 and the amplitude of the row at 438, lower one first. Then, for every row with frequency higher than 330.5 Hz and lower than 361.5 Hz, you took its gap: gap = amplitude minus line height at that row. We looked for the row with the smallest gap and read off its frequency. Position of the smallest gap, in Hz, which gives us 334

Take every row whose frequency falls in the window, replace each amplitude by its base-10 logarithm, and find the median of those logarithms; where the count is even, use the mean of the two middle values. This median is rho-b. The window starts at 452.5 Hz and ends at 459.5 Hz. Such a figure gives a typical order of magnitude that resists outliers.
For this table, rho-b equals 2.21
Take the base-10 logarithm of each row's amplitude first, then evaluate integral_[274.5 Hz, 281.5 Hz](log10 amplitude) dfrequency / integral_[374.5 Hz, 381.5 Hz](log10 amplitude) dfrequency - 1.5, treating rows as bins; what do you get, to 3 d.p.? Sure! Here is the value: -0.497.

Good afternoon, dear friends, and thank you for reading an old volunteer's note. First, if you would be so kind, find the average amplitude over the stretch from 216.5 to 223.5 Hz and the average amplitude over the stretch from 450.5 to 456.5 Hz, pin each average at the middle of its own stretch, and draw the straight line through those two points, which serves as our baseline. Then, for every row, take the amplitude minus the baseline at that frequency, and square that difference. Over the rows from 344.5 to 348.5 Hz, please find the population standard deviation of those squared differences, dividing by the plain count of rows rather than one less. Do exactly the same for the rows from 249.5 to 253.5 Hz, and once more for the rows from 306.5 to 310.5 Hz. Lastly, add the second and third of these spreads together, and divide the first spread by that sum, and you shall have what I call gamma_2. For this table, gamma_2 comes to 0.13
